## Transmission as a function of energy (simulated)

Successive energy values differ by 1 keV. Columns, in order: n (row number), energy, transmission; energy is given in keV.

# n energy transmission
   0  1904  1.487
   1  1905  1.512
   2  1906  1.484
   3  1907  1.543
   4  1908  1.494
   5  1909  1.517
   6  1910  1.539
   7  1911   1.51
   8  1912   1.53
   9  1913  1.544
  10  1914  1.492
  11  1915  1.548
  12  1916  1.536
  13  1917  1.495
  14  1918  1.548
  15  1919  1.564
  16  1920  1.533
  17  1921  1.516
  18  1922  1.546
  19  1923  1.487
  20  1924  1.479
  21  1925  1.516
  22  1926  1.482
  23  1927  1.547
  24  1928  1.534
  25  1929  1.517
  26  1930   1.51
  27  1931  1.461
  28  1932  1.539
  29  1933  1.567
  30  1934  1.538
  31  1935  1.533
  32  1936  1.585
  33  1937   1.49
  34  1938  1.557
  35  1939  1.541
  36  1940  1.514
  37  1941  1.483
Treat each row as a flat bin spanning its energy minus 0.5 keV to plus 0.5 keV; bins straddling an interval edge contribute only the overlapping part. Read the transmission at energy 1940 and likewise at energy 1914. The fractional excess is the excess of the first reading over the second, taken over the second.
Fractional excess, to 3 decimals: 0.015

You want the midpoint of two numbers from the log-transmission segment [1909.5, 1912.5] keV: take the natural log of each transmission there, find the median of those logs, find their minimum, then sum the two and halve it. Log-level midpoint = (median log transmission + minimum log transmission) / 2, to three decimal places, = 0.419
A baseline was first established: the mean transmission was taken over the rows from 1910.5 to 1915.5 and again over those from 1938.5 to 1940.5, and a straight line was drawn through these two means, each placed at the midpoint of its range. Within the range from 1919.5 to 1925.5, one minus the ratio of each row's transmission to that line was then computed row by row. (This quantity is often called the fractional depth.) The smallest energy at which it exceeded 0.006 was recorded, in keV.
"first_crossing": 1921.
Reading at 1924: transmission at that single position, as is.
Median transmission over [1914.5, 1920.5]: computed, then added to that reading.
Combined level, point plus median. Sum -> 3.02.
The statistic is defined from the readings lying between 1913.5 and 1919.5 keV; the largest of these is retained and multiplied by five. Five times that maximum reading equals 7.82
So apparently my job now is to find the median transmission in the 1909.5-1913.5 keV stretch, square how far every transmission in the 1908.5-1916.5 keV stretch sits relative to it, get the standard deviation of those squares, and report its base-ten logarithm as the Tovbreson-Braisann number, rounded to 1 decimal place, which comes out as -3.2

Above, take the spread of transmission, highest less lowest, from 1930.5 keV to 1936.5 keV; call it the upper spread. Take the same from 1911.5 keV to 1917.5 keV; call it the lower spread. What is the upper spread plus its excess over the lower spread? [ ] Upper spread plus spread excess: 0.19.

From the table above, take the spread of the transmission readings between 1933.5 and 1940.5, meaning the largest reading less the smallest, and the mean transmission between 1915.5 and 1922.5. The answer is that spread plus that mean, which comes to 1.629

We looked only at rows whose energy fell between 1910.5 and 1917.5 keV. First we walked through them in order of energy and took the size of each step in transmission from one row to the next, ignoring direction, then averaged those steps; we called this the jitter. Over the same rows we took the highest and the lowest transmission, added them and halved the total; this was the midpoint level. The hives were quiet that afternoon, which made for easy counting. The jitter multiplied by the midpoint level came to 0.049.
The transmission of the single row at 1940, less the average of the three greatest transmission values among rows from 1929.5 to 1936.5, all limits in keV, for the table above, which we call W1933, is -0.05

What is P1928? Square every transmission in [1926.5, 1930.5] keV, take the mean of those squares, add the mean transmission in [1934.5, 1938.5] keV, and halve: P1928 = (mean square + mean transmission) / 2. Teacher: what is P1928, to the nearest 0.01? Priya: 1.94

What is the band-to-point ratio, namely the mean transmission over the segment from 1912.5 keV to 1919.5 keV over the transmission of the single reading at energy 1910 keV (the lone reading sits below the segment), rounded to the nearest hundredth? 1.00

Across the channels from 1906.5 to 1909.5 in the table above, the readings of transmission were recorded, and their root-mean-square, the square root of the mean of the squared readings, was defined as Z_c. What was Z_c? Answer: 1.52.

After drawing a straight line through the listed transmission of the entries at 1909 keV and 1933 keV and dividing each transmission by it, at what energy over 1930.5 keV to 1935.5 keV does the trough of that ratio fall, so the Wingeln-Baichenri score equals 1931 keV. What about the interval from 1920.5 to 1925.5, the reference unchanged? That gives 1924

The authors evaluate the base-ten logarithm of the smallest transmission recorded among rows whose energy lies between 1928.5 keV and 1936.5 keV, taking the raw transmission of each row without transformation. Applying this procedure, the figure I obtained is 0.165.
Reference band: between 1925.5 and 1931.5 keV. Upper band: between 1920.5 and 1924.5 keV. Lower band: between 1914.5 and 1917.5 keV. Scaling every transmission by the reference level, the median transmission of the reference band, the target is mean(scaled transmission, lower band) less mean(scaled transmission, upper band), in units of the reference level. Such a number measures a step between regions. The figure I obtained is 0.013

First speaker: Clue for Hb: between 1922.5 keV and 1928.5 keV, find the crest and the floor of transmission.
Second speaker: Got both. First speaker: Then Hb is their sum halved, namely 1.51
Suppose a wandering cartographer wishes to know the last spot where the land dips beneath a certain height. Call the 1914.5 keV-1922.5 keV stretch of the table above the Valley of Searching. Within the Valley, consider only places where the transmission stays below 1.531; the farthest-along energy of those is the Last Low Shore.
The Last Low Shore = 1921 keV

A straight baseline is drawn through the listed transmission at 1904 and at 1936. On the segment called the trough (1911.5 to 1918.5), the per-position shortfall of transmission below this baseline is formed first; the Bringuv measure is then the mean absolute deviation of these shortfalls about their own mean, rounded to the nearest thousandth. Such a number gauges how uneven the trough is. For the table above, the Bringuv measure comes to 0.020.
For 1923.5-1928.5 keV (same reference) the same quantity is 0.022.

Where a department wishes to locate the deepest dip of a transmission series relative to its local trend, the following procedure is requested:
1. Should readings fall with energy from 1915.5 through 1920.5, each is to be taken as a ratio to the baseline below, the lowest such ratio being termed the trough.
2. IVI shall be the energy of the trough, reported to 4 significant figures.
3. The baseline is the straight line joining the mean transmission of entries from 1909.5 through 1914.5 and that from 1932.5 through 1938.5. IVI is 1917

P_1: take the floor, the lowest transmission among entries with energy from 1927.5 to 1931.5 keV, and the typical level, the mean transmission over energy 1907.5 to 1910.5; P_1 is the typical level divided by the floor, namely 1.04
